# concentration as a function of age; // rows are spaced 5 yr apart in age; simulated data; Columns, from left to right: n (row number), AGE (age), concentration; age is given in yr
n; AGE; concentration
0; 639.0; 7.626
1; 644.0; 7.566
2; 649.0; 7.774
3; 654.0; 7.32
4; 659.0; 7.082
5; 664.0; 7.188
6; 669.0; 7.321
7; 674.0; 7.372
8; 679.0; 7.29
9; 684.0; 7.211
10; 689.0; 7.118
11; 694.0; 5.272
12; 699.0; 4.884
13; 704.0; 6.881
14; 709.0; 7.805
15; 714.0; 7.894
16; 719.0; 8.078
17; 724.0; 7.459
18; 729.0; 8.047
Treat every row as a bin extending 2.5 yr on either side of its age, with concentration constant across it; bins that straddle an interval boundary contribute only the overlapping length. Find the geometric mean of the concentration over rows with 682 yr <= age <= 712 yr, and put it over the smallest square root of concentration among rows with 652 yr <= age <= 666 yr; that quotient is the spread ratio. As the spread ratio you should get 2.4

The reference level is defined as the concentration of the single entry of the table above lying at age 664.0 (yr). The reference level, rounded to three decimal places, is 7.188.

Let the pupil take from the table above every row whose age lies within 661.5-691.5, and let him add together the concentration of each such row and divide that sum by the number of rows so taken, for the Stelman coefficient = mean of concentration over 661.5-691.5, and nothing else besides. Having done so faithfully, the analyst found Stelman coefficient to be 7.25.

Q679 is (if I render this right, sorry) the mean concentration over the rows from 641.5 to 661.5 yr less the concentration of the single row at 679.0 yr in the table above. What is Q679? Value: 0.1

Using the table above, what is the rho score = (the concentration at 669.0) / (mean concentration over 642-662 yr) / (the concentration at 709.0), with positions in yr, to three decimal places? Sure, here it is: 0.126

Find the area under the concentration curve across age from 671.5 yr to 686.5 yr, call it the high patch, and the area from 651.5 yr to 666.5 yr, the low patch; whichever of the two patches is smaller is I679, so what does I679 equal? 108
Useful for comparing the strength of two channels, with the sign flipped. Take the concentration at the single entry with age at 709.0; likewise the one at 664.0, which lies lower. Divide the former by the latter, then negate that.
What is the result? -1.09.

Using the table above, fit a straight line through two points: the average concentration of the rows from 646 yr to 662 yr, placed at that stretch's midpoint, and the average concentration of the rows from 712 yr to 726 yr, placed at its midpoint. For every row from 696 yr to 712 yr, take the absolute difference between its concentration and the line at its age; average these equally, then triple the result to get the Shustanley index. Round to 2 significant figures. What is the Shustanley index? 3.7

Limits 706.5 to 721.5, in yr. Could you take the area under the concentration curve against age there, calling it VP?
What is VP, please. 119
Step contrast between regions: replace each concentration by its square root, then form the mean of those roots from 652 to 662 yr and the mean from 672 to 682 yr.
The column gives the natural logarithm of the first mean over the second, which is -0.009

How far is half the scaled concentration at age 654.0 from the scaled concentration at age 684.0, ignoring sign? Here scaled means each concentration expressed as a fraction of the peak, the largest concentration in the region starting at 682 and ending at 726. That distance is 0.44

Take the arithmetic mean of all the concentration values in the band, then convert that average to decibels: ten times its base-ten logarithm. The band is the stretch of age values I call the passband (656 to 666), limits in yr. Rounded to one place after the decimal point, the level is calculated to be 8.5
